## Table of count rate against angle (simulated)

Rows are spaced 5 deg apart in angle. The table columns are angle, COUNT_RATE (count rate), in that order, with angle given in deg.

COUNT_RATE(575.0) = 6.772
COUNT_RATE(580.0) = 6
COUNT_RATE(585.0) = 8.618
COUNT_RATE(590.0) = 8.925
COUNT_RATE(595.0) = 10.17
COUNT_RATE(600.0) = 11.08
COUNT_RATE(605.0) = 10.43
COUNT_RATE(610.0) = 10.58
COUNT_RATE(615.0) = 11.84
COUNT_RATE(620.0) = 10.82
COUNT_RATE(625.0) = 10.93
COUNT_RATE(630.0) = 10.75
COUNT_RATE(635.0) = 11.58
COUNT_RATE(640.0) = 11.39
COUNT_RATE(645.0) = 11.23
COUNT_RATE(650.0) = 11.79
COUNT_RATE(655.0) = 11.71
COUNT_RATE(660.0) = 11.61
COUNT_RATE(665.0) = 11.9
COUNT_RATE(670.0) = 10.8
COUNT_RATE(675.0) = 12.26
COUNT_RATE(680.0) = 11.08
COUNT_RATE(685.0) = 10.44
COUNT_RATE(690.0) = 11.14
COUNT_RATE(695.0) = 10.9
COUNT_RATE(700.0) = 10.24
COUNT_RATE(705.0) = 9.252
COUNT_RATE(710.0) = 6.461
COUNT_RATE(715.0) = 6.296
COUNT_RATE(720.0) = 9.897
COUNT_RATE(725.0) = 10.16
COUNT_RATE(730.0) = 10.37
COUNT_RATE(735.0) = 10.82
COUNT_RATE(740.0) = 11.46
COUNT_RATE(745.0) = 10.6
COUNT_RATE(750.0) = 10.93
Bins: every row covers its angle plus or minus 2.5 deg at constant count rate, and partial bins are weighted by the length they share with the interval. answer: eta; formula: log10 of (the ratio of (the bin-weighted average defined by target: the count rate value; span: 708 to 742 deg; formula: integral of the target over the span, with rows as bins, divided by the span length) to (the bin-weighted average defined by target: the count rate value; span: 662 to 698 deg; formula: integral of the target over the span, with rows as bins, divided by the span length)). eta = -0.078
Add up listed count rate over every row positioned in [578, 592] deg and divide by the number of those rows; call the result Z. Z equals 7.8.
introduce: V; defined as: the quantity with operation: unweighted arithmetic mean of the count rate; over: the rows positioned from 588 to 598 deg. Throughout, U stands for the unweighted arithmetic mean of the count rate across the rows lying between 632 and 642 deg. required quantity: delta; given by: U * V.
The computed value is 110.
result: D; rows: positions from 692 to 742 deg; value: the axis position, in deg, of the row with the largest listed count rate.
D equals 740.0 deg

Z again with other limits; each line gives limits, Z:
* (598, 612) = 10.7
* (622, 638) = 11.1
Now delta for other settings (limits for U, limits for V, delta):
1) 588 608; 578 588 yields 74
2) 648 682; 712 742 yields 114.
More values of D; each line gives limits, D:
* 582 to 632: 615.0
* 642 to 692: 675.0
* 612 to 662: 615.0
